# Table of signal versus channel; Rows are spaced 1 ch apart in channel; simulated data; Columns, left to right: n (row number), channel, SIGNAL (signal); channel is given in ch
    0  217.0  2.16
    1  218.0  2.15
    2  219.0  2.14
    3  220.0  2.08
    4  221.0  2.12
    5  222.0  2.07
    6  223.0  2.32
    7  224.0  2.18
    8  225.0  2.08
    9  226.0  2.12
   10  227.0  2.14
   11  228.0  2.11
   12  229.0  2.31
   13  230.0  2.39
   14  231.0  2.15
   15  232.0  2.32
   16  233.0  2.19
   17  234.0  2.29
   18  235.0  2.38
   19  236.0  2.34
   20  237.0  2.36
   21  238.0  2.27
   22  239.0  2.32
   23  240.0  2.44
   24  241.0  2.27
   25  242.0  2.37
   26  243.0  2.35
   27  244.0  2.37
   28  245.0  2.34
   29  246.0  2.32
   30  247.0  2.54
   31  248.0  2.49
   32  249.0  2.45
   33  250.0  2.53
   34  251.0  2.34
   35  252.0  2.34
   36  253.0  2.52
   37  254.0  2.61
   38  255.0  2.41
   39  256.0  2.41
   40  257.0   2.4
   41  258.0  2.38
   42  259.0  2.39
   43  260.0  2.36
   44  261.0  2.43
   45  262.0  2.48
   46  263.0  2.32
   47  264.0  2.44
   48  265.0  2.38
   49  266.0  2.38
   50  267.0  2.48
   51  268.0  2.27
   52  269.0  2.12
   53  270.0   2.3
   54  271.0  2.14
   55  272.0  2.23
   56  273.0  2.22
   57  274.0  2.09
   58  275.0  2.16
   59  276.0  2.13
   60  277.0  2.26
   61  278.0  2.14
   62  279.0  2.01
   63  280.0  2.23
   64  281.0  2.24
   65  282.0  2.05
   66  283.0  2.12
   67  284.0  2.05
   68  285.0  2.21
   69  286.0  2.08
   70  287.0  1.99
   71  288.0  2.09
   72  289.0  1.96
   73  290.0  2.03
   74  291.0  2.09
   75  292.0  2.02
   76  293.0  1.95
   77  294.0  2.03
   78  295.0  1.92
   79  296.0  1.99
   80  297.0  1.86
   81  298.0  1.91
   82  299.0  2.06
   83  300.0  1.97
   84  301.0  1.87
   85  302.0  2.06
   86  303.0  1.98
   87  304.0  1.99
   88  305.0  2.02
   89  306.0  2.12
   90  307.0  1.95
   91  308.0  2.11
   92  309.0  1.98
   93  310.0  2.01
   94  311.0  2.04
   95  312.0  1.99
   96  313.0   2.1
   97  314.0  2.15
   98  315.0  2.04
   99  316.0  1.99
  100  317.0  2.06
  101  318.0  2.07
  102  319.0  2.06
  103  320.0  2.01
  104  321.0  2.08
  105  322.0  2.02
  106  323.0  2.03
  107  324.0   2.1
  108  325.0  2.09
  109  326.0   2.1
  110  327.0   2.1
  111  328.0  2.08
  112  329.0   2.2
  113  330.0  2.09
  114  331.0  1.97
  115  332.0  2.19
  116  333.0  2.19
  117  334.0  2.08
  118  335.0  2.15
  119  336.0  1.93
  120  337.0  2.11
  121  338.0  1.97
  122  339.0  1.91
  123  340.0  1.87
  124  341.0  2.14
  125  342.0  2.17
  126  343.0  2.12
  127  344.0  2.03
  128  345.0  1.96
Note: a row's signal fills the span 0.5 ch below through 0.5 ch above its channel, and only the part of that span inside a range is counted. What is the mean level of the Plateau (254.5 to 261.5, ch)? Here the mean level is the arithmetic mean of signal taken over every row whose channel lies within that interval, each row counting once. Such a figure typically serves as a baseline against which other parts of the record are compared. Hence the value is 2.40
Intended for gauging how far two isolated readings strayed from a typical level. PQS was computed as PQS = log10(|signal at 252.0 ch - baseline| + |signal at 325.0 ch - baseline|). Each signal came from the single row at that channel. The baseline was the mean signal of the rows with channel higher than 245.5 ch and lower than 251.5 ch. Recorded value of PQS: -0.34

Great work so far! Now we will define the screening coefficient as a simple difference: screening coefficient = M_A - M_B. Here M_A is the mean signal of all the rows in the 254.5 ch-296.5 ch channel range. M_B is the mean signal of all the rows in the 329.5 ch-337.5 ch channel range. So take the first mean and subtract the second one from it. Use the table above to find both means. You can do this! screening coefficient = 0.11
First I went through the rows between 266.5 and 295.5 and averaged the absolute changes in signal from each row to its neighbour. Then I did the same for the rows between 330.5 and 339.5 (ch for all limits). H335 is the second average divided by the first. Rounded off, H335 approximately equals 1.2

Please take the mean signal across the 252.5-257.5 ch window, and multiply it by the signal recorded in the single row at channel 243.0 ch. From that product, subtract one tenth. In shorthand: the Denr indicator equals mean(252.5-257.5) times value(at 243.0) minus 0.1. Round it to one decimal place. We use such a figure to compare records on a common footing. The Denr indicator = 5.7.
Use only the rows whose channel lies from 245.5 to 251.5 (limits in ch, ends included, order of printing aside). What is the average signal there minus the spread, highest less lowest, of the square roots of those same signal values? 2.37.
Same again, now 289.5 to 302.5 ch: 1.90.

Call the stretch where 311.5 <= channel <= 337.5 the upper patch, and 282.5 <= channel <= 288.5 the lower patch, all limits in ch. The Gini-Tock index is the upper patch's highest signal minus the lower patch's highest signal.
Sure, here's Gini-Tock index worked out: -0.01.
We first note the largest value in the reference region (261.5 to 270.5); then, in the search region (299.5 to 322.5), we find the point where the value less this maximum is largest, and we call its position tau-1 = 314.0 ch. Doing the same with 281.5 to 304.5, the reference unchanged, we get 285.0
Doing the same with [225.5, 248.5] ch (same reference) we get 247.0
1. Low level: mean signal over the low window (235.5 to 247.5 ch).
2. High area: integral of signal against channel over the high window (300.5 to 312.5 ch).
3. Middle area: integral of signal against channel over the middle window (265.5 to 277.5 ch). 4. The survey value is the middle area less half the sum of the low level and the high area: 13.5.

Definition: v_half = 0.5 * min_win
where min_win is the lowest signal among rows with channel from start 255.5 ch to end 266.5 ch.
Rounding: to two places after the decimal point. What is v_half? 1.16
